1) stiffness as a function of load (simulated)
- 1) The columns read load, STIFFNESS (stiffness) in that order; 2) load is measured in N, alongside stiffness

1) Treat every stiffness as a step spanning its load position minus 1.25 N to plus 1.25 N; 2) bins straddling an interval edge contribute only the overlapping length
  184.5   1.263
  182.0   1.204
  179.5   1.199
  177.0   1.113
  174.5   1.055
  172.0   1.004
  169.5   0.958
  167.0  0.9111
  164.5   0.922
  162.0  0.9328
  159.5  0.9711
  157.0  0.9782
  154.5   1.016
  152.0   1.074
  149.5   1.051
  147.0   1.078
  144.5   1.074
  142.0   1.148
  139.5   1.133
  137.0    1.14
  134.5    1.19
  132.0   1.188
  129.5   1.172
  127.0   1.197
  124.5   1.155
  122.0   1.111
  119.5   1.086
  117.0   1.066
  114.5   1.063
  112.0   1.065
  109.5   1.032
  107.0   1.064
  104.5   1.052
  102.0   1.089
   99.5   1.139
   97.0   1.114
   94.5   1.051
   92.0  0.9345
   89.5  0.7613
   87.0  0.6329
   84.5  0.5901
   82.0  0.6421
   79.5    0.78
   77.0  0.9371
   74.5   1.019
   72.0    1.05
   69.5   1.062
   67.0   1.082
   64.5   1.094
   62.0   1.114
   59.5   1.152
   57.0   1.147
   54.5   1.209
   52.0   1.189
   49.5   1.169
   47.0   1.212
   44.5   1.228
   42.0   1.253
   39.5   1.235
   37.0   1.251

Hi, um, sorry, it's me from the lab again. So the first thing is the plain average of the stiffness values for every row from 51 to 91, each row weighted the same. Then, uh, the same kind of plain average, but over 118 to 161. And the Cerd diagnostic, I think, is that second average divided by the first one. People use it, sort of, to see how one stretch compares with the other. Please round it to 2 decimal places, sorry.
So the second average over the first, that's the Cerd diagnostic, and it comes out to 1.14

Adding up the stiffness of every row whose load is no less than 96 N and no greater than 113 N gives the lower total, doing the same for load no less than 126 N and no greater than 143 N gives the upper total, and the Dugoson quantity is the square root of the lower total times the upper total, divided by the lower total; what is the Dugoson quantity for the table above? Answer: 1.04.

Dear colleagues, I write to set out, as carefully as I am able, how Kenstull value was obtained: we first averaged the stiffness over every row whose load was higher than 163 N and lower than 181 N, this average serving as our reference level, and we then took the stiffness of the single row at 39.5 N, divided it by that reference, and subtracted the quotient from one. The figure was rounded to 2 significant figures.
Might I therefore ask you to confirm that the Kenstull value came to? -0.21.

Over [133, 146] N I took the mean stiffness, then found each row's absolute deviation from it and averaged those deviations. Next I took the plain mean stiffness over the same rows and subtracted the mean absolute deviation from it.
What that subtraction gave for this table 1.11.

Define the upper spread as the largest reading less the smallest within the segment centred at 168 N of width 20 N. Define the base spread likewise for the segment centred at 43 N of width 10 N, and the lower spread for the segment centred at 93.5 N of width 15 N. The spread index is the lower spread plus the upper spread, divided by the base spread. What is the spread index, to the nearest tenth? 17.3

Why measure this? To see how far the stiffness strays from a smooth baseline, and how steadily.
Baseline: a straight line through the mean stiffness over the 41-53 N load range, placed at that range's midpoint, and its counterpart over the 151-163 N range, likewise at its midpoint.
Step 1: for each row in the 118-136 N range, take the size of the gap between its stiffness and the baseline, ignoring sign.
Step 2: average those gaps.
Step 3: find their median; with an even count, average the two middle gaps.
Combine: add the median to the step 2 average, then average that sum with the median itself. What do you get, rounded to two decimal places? 0.18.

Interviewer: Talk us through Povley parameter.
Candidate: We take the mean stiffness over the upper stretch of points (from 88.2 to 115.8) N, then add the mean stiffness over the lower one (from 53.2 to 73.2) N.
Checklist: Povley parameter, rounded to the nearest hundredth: 2.15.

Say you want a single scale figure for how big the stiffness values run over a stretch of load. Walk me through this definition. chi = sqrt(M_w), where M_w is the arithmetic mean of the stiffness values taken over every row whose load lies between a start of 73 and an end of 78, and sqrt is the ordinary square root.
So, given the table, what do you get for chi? 0.99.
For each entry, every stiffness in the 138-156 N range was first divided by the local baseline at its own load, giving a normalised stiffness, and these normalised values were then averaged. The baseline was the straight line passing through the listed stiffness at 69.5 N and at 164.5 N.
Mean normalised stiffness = 1.14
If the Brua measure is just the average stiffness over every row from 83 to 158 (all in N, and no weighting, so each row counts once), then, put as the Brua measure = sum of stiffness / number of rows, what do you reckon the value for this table 1.05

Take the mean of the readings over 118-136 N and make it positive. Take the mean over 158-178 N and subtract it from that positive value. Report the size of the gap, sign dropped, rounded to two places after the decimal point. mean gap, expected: 0.17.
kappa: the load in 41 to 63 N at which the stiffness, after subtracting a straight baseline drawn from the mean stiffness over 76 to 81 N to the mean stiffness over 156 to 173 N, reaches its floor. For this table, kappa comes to 62.0 N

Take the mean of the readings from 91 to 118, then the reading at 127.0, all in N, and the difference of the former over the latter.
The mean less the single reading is -0.14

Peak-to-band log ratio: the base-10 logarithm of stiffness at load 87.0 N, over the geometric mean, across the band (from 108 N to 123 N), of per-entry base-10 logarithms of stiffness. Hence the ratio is -7.2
